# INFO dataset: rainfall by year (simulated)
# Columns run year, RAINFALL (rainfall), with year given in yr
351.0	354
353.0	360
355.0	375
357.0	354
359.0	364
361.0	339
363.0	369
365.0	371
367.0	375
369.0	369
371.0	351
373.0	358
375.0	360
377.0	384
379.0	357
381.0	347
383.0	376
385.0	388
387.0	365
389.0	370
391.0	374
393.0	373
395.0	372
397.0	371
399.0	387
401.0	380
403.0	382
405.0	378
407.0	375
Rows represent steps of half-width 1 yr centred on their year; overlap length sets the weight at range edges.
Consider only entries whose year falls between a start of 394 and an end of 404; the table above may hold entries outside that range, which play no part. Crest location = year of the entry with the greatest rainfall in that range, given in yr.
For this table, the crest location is 399.0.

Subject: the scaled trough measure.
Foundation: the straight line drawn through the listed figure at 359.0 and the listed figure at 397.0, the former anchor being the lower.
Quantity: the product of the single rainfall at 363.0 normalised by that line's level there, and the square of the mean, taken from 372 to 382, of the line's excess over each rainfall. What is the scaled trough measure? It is 38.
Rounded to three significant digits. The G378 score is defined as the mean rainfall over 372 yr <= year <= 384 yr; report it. 364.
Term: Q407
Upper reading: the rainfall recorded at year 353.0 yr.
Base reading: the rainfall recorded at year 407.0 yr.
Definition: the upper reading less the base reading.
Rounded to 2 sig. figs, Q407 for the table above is -15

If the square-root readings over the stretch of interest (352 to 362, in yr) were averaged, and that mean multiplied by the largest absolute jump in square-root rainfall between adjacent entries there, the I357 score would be 12.6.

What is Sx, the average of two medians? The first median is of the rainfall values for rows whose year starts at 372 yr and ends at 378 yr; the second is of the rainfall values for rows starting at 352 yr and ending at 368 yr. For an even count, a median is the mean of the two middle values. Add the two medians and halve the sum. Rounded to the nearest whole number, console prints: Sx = 363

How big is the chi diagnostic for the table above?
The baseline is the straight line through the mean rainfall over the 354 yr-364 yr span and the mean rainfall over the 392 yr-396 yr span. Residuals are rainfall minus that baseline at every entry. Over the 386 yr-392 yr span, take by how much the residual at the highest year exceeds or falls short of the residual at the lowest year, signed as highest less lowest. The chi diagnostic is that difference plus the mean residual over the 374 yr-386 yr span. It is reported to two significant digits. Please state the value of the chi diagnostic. 8.7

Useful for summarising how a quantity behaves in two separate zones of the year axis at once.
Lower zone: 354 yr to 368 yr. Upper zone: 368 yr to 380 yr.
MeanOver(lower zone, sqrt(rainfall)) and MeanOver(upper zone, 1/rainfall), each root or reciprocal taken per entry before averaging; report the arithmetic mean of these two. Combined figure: 9.54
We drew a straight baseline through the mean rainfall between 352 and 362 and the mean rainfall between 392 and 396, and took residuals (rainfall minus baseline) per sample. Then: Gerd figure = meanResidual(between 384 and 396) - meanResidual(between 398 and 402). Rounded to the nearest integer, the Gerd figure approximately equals -6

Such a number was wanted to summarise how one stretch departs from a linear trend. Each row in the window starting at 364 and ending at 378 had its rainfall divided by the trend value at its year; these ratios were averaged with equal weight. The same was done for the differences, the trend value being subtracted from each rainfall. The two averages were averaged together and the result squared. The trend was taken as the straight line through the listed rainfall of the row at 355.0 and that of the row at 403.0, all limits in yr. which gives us 23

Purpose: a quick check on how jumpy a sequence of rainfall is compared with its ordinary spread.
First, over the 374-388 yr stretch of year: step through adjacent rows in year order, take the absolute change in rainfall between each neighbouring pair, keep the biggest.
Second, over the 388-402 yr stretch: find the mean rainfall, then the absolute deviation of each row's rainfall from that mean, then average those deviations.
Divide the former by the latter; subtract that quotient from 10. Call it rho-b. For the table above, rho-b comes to 3.82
